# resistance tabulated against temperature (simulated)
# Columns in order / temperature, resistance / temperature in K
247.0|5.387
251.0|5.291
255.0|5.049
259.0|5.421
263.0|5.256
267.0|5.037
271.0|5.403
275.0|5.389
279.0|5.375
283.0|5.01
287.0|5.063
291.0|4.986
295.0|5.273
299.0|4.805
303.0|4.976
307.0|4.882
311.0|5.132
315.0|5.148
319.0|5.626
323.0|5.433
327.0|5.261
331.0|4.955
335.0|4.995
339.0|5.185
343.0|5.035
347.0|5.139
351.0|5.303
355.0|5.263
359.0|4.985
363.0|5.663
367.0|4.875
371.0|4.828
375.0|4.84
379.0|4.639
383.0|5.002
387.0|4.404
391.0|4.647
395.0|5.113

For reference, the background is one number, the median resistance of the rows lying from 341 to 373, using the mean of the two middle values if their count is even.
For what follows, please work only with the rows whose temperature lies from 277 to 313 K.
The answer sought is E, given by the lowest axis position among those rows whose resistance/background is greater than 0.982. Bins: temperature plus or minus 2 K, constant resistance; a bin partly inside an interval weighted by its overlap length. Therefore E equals 279.0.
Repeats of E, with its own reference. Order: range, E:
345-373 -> 347.0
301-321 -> 311.0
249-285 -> 251.0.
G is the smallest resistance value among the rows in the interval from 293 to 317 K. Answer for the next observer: 4.805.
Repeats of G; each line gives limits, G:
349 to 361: 4.985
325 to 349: 4.955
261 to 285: 5.01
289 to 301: 4.805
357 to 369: 4.875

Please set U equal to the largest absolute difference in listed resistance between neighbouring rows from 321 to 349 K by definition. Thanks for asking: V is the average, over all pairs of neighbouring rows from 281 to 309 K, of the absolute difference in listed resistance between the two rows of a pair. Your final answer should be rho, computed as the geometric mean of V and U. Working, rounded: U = 0.3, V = 0.192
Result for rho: 0.24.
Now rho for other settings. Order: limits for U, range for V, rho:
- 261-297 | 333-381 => 0.30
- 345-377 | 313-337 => 0.43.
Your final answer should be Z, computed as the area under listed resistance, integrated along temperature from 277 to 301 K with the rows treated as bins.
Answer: 122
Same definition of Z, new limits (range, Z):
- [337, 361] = 124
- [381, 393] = 56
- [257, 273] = 84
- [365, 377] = 58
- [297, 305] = 39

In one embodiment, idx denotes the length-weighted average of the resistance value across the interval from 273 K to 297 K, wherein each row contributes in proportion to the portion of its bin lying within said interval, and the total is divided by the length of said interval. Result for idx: 5.18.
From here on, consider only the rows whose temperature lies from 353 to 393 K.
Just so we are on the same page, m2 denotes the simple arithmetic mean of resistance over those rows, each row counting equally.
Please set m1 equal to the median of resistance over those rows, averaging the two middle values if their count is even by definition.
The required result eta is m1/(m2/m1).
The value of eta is 4.80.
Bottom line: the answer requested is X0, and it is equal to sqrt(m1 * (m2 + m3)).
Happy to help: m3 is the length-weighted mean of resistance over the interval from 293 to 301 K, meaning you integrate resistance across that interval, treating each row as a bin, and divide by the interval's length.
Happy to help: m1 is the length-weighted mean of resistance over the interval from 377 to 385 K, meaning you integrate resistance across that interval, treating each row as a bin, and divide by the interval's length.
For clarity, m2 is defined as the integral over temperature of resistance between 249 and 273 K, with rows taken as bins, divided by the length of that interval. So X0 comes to 7.04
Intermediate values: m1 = 4.82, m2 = 5.24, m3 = 5.04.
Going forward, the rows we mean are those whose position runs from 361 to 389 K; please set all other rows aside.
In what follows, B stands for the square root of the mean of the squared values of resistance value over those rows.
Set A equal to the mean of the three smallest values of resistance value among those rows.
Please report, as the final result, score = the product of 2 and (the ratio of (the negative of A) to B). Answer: -1.88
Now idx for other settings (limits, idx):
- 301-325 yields 5.20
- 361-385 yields 4.97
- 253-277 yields 5.26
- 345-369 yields 5.20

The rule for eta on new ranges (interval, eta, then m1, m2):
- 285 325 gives 5.06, 5.10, 5.13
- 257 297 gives 5.31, 5.26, 5.22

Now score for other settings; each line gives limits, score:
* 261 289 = -1.93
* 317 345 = -1.91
